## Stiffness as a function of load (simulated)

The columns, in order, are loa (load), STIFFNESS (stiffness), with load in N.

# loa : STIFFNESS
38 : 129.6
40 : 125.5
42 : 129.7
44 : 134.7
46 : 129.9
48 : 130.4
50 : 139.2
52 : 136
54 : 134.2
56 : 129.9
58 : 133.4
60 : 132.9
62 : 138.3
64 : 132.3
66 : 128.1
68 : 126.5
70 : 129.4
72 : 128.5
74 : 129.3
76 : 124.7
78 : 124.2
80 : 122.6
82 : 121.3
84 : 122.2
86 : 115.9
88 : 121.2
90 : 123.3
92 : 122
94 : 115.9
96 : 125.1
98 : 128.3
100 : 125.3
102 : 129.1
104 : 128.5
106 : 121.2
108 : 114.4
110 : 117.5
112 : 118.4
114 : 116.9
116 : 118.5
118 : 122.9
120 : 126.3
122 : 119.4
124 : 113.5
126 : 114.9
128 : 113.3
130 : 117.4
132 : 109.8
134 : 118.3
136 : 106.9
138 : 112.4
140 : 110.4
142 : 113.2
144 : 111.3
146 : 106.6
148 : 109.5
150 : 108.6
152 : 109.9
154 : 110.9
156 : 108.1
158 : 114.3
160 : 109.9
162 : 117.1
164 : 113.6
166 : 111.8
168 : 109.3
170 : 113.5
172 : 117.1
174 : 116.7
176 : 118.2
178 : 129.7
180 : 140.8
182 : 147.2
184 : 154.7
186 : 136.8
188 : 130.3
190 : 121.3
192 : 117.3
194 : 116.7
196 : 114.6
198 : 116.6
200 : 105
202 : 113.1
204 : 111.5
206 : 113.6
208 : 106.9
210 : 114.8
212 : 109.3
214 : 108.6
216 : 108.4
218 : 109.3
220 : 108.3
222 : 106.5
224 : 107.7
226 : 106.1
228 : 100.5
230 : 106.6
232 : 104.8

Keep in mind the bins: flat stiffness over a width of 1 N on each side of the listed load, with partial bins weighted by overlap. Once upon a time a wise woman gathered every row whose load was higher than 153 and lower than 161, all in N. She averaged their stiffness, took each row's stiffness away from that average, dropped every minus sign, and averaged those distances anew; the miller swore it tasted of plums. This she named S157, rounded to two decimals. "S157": 1.80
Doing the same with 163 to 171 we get 1.50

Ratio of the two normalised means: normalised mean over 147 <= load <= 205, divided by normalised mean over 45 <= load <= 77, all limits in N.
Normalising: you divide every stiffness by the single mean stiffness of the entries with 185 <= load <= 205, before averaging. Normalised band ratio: 0.90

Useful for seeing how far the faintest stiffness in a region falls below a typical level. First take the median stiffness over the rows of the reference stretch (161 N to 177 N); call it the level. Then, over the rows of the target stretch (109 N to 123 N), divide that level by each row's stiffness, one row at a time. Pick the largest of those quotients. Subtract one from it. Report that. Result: -0.015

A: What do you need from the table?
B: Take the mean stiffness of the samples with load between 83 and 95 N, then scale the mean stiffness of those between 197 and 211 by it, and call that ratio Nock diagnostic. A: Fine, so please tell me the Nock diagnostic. 0.93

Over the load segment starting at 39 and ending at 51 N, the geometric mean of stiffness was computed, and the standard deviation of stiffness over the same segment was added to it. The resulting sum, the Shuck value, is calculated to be 136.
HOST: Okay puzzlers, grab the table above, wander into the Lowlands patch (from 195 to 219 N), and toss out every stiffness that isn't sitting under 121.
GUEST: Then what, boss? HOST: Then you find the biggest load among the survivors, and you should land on 218 N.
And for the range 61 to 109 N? 108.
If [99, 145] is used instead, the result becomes 144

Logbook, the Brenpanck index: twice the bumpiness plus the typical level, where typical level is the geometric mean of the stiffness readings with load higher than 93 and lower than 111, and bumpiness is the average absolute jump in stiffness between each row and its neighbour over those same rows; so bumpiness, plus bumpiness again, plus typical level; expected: 132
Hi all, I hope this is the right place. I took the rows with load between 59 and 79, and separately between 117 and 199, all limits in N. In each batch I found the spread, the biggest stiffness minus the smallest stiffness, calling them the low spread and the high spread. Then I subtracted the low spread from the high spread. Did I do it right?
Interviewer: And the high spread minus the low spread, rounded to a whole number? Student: 34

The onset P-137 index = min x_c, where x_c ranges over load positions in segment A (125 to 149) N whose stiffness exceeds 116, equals 130 N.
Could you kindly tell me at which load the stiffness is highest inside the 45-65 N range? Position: 50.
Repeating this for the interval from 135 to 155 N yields 142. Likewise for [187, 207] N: 188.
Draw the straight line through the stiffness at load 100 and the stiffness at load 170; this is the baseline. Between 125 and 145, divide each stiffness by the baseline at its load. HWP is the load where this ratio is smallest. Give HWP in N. 136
